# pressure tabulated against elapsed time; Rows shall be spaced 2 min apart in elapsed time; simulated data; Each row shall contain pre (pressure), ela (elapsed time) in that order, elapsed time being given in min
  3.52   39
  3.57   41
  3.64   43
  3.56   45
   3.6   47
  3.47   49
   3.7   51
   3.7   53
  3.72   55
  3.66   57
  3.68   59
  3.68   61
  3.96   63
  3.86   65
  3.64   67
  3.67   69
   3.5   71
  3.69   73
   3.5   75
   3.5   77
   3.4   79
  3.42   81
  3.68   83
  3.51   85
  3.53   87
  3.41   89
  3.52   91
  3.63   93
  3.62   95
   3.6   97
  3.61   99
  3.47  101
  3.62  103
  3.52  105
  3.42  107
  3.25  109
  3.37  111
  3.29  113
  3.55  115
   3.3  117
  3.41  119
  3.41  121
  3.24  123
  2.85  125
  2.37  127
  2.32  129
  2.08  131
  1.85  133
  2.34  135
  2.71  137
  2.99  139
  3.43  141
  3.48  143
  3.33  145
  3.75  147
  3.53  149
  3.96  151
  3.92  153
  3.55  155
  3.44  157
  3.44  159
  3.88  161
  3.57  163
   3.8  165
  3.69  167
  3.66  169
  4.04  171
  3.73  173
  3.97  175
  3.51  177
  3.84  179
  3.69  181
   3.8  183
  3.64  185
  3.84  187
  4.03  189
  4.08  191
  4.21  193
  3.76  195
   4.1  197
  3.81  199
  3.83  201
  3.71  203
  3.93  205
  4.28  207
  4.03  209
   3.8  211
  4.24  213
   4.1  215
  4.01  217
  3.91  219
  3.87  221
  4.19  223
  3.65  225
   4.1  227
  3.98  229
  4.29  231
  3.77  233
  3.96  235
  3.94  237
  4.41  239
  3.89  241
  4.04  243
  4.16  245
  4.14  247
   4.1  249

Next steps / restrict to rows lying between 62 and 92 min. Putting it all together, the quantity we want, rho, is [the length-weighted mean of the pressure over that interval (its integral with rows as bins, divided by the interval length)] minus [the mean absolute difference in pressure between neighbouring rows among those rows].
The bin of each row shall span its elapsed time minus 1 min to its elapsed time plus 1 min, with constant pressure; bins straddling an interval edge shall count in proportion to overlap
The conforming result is 3.46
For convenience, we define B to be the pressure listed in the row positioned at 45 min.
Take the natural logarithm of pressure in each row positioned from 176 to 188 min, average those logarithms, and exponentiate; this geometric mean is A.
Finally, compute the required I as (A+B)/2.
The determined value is 3.64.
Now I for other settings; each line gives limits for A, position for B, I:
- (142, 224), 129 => 3.07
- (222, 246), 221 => 3.95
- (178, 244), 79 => 3.68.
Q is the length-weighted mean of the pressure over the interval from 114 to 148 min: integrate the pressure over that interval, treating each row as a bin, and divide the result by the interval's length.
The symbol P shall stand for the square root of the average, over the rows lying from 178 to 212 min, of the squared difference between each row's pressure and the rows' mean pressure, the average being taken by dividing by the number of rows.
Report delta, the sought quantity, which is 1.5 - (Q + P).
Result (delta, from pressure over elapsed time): -1.65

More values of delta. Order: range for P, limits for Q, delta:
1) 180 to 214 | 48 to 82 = -2.33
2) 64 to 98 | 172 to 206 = -2.47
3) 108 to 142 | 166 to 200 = -2.87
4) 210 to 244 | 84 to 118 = -2.18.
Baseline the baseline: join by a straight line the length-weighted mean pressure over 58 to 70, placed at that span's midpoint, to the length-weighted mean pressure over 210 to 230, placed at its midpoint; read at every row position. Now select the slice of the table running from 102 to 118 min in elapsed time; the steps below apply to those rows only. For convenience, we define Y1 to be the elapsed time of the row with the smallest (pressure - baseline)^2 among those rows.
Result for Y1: 103 min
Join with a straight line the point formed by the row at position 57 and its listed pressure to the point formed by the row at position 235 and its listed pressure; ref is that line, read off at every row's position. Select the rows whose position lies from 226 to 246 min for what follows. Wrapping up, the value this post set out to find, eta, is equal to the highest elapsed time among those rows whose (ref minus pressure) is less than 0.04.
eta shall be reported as 245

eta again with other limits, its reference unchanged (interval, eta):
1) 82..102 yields 83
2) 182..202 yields 197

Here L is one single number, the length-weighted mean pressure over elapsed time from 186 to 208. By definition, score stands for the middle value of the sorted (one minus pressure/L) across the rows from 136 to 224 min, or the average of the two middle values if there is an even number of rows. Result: 0.040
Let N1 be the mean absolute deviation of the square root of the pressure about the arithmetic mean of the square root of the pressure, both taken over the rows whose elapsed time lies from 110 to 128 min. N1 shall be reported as 0.08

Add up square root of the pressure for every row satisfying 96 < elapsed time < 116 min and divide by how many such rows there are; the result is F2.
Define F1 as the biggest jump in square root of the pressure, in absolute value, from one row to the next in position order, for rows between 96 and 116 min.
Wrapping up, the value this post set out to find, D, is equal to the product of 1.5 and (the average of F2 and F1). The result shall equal 1.450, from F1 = 0.070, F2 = 1.86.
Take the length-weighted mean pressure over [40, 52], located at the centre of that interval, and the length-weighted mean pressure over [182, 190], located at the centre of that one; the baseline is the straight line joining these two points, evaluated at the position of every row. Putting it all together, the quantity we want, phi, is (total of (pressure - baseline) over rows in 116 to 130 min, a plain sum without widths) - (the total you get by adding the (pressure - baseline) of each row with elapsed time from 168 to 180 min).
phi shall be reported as -5.1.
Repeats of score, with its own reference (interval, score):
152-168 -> 0.084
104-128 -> 0.158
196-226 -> 0.008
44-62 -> 0.071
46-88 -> 0.076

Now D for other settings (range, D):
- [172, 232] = 1.589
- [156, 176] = 1.533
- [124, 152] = 1.402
